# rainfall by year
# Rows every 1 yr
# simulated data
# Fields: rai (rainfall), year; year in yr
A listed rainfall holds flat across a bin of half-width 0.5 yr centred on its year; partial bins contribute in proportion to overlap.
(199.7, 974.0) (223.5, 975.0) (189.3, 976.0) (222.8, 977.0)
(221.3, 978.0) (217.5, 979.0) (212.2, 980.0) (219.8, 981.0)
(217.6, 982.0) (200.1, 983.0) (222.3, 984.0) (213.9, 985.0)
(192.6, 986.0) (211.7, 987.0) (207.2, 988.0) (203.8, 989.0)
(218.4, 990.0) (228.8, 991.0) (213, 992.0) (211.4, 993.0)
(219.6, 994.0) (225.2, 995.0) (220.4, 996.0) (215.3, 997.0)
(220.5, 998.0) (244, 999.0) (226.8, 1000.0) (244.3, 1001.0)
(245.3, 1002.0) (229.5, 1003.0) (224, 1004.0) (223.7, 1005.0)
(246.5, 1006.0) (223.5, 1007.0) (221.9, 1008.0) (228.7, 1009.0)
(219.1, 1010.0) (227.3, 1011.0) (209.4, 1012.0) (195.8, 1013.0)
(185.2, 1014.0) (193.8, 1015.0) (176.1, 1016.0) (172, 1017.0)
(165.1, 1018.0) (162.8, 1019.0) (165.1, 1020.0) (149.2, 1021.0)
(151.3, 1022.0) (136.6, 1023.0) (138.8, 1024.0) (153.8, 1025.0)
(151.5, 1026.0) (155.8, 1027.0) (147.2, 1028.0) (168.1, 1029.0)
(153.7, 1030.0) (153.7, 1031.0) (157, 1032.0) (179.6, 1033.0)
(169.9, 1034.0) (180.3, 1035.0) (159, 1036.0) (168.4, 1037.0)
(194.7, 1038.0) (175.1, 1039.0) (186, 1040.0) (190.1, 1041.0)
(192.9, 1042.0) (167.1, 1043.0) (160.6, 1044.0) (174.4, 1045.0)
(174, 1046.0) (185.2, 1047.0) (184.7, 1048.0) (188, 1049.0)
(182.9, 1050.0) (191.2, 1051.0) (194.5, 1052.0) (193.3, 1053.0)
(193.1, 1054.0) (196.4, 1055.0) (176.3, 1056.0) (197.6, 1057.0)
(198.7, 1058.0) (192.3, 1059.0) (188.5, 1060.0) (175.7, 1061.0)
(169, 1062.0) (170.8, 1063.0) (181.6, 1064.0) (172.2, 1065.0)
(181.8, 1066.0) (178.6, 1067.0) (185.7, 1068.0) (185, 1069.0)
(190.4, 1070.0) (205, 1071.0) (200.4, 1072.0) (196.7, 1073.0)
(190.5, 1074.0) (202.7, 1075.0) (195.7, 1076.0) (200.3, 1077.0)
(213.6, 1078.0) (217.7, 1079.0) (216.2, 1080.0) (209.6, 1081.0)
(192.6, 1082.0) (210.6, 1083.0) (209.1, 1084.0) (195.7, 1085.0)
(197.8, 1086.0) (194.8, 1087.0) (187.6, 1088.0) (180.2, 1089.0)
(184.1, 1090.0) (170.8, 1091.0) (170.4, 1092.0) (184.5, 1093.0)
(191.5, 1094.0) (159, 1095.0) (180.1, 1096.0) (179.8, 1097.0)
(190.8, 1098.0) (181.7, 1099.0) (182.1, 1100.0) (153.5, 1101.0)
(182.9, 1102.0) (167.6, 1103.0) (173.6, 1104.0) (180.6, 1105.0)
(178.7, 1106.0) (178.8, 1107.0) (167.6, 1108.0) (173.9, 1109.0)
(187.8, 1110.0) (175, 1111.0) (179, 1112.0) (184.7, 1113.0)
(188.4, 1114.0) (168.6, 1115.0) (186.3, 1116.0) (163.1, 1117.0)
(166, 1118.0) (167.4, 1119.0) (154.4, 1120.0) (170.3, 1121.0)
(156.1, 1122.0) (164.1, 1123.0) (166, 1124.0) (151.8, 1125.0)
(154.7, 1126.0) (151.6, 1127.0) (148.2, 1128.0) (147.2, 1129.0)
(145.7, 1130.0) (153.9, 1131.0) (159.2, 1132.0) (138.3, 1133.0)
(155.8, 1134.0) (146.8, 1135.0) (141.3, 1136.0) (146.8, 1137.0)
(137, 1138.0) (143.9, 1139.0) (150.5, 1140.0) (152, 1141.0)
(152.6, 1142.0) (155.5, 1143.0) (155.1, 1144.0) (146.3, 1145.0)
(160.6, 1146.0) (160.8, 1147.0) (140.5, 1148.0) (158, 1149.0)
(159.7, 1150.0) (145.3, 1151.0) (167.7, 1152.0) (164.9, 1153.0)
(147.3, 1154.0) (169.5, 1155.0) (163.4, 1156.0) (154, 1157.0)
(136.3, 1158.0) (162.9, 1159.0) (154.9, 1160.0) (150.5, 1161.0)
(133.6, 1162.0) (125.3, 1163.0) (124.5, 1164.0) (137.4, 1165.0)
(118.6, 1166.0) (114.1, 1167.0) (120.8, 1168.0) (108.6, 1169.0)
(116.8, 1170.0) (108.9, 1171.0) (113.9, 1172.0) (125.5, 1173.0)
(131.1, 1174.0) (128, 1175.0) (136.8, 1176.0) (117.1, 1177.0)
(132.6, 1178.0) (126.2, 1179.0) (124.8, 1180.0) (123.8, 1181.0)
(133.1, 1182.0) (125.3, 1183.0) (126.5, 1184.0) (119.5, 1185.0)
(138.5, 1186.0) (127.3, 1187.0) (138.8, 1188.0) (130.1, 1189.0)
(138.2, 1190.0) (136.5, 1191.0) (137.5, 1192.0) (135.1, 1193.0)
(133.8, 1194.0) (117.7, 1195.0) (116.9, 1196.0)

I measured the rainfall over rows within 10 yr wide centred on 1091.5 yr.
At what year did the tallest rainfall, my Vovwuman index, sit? 1087.0 yr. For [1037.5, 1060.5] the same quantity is 1058.0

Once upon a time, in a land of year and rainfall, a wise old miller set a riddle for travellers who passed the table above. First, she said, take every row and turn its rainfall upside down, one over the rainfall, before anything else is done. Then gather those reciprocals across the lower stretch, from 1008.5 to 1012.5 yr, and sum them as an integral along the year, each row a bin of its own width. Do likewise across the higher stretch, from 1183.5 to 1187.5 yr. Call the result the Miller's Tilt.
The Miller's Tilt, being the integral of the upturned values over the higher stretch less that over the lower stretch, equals 0.013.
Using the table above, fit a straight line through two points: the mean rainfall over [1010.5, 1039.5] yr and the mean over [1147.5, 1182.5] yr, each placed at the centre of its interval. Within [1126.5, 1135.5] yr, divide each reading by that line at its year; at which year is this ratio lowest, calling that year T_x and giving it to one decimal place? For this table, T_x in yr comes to 1133.0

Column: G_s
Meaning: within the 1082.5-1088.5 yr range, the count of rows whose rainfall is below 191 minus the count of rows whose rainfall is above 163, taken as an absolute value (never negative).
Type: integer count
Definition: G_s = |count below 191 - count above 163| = 5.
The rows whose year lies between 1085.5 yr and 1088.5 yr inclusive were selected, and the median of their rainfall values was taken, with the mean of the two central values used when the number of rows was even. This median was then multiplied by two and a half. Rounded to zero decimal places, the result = 487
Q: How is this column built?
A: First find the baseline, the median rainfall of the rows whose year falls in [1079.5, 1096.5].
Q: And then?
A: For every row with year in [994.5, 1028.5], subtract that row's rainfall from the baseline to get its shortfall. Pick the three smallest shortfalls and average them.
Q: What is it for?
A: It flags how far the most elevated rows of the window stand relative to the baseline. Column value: -54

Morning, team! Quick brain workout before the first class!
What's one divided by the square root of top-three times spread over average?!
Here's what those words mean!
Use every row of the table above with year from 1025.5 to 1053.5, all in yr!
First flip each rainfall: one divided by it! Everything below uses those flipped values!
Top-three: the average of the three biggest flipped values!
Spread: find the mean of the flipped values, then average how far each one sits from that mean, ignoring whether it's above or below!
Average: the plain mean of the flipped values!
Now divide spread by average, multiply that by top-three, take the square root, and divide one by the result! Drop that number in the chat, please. 45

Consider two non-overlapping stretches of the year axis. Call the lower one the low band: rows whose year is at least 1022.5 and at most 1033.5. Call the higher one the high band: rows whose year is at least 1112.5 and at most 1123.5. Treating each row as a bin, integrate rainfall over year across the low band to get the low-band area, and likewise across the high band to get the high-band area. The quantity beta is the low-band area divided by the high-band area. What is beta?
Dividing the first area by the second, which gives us 0.91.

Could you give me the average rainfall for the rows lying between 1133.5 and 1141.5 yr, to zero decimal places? 147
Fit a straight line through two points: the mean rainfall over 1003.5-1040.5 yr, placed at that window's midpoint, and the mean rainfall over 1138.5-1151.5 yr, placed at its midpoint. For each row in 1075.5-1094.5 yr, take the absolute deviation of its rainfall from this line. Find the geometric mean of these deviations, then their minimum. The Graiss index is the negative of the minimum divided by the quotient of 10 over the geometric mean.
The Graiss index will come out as -16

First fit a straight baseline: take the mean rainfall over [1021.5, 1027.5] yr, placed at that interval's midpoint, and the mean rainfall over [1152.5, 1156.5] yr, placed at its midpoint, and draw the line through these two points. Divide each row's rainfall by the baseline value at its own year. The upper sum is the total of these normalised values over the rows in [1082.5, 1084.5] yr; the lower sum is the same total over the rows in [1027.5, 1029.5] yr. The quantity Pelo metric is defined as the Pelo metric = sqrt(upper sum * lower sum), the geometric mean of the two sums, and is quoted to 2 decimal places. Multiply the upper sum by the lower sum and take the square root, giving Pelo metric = 2.41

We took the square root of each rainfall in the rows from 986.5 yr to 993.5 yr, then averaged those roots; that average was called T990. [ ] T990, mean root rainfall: 14.6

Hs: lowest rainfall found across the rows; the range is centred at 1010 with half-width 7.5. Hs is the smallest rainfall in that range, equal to 172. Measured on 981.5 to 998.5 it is 192.6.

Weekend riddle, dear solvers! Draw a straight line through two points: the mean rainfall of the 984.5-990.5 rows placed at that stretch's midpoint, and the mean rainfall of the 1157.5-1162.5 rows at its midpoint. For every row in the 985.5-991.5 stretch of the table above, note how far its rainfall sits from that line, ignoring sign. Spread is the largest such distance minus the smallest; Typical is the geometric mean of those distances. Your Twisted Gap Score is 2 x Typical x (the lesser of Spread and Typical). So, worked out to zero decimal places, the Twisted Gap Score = 61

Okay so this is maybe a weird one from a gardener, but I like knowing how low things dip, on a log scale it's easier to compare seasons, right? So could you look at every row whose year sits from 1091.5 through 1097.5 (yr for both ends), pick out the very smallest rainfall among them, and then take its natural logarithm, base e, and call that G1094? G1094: 5.07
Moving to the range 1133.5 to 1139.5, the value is 4.92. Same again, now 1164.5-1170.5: 4.69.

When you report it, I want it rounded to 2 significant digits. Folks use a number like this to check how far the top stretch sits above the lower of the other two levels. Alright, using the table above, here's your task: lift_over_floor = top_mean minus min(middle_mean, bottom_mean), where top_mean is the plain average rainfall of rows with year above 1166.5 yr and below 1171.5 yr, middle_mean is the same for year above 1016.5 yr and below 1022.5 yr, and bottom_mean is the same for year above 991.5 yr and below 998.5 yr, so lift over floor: -47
